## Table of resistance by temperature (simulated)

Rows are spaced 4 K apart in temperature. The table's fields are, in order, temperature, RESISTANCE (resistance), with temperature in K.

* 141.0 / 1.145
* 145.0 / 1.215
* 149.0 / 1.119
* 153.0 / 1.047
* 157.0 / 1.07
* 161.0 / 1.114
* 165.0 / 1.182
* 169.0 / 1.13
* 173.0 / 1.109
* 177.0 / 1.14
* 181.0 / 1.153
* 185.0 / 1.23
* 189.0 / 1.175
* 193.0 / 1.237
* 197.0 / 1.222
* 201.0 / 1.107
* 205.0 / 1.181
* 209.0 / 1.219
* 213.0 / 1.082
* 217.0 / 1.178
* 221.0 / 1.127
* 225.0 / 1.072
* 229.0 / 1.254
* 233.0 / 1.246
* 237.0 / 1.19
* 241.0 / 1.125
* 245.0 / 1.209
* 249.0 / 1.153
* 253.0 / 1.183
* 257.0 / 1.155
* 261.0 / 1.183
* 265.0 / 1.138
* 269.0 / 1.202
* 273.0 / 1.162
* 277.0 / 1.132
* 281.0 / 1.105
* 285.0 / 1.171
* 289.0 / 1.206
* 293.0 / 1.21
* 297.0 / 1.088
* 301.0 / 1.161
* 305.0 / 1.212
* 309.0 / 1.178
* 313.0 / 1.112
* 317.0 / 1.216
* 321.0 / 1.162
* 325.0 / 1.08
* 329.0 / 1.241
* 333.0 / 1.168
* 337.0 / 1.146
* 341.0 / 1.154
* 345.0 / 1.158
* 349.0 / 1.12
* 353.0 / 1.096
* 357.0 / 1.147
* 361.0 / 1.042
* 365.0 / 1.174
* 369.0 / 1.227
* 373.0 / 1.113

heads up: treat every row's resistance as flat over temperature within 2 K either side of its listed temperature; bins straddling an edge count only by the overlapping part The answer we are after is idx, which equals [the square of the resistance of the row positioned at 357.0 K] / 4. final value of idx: 0.329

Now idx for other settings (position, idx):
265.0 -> 0.324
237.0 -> 0.354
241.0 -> 0.316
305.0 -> 0.367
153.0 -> 0.274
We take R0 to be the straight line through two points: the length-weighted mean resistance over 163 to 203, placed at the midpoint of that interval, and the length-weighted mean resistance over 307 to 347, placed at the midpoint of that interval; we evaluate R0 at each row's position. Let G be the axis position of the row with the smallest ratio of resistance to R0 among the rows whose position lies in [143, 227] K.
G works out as 153.0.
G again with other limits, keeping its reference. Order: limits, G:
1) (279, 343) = 325.0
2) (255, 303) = 297.0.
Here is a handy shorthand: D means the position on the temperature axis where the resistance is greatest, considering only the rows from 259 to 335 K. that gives 329.0 K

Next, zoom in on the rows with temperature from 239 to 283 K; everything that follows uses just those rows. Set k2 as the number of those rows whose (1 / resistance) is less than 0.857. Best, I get 4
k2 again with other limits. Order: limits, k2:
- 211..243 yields 4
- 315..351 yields 3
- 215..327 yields 14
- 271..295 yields 3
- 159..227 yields 8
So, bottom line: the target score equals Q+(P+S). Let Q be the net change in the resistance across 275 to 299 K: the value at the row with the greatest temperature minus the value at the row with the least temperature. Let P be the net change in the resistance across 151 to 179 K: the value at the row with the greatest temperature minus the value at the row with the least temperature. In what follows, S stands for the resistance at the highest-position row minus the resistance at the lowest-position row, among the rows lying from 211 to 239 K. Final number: 0.16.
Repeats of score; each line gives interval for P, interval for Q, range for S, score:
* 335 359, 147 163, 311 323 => 0.05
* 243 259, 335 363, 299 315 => -0.21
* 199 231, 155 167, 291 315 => 0.16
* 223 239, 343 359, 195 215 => -0.03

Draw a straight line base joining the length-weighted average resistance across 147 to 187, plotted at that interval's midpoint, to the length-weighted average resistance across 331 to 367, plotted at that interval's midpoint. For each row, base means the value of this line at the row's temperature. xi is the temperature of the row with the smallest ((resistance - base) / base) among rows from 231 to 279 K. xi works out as 241.0 K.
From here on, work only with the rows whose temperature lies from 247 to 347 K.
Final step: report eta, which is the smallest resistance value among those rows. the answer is 1.08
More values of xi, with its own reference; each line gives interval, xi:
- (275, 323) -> 297.0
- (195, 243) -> 225.0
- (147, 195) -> 153.0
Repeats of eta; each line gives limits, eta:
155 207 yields 1.07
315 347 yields 1.08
